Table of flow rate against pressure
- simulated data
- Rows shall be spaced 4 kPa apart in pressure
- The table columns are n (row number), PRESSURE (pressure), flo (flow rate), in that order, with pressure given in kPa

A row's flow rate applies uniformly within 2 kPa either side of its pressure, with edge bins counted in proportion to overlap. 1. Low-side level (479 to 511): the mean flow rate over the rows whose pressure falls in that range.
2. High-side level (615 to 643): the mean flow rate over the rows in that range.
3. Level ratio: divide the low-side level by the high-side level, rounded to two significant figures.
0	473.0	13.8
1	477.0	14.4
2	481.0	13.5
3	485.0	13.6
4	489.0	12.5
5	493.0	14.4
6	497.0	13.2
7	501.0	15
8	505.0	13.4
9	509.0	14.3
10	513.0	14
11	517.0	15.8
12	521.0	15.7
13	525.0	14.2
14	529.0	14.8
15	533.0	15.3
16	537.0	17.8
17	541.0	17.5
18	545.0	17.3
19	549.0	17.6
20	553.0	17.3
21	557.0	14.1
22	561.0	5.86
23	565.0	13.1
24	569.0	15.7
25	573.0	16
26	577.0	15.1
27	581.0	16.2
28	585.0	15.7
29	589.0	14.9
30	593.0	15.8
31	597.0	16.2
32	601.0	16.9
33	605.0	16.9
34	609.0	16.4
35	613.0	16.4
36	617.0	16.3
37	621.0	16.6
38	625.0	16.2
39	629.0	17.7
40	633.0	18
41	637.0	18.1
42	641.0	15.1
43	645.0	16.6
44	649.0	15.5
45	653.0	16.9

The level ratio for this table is 0.81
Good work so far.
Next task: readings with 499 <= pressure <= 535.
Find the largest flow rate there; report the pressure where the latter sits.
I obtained 517.0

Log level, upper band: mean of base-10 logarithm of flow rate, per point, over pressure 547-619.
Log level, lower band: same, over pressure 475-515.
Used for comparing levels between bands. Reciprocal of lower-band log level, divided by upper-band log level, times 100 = 74.5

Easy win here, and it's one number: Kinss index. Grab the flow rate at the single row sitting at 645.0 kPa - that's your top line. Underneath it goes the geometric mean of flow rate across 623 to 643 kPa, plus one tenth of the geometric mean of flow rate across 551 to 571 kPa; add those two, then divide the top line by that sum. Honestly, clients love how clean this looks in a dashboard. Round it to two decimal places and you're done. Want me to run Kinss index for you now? 0.91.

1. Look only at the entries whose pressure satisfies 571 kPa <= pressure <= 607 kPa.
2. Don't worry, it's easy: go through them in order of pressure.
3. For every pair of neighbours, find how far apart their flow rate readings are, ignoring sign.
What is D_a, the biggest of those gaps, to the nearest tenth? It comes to 1.1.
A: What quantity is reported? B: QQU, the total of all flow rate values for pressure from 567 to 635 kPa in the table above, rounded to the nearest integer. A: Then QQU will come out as 277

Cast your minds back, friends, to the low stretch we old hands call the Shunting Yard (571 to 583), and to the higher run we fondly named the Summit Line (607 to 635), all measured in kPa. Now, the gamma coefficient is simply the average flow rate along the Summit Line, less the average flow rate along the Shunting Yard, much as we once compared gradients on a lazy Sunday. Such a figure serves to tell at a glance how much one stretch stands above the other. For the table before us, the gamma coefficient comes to 1.0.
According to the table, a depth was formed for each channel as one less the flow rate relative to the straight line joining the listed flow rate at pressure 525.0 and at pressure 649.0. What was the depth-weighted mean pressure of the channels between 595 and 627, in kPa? 609.7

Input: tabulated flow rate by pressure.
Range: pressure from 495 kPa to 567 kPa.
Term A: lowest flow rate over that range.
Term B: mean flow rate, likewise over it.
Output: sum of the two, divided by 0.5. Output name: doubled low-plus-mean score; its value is 41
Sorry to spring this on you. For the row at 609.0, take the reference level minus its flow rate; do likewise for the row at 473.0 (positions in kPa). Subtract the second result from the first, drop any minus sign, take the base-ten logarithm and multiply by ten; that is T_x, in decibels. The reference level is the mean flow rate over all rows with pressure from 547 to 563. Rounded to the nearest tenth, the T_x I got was 4.1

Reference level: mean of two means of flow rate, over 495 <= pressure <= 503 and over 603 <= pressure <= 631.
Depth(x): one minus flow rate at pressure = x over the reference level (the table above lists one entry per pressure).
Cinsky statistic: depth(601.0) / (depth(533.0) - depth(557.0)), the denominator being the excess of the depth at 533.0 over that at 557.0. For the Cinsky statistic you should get 1.3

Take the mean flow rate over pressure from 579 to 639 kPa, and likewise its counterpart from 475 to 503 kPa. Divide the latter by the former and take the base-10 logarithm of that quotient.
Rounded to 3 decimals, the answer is -0.079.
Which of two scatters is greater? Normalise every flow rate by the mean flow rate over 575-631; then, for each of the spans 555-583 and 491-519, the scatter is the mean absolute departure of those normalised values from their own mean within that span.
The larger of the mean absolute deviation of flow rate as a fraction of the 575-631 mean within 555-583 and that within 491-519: 0.149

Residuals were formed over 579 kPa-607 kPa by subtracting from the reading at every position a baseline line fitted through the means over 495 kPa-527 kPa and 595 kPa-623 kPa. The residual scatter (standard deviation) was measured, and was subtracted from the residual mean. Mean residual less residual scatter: -0.7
